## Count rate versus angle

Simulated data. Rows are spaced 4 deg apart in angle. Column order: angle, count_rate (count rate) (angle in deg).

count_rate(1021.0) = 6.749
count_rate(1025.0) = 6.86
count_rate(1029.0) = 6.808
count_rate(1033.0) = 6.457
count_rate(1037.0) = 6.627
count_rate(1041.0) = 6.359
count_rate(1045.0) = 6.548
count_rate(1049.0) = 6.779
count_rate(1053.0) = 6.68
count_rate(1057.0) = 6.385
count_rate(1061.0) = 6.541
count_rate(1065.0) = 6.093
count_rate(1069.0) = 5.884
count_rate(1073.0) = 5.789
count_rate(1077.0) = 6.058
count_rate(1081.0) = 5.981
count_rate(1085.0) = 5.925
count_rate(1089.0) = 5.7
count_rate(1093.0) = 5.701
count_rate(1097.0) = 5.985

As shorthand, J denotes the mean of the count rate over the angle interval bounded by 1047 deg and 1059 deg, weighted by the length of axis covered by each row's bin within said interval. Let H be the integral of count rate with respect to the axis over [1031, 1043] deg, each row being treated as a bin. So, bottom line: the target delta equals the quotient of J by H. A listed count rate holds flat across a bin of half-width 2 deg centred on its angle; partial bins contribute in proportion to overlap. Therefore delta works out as 0.0851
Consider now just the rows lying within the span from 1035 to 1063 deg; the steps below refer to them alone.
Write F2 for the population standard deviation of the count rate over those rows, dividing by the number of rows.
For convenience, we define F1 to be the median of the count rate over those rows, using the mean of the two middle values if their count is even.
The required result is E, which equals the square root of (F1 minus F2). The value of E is 2.53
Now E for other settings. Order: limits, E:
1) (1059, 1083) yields 2.40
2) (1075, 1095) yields 2.40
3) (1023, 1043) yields 2.54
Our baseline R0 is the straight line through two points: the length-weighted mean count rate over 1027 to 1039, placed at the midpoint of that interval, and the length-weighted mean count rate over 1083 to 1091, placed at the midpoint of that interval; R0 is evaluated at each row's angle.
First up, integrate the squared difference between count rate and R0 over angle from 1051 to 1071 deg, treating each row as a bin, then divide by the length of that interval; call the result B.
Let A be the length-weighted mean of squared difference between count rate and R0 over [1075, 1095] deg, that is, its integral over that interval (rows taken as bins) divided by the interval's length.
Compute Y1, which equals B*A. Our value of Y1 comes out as 0.0003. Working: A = 0.006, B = 0.059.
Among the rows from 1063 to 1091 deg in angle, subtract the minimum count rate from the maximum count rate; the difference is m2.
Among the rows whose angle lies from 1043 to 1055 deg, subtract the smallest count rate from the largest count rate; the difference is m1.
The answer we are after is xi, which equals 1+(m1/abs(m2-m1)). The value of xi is 2.4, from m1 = 0.23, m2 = 0.39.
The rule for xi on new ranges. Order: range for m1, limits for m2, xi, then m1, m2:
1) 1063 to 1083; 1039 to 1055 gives 3.6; 0.30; 0.42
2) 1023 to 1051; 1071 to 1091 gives 4.5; 0.50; 0.36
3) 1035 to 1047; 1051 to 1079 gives 1.4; 0.27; 0.89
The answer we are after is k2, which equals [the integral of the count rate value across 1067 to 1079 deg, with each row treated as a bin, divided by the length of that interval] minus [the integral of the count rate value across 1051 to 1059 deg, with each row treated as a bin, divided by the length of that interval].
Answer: -0.6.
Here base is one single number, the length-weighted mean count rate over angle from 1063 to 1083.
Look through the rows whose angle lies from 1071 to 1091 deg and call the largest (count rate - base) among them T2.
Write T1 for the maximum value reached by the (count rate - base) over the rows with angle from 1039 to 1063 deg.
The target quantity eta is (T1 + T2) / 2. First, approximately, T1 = 0.82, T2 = 0.10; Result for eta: 0.46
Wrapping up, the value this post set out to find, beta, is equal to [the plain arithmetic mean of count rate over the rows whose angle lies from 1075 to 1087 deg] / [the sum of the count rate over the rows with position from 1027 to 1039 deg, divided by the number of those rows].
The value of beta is 0.90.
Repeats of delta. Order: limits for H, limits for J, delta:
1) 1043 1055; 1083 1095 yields 0.0722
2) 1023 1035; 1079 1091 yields 0.0729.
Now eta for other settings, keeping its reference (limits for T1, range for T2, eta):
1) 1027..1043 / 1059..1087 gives 0.71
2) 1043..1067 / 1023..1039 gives 0.86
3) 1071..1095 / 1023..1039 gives 0.50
